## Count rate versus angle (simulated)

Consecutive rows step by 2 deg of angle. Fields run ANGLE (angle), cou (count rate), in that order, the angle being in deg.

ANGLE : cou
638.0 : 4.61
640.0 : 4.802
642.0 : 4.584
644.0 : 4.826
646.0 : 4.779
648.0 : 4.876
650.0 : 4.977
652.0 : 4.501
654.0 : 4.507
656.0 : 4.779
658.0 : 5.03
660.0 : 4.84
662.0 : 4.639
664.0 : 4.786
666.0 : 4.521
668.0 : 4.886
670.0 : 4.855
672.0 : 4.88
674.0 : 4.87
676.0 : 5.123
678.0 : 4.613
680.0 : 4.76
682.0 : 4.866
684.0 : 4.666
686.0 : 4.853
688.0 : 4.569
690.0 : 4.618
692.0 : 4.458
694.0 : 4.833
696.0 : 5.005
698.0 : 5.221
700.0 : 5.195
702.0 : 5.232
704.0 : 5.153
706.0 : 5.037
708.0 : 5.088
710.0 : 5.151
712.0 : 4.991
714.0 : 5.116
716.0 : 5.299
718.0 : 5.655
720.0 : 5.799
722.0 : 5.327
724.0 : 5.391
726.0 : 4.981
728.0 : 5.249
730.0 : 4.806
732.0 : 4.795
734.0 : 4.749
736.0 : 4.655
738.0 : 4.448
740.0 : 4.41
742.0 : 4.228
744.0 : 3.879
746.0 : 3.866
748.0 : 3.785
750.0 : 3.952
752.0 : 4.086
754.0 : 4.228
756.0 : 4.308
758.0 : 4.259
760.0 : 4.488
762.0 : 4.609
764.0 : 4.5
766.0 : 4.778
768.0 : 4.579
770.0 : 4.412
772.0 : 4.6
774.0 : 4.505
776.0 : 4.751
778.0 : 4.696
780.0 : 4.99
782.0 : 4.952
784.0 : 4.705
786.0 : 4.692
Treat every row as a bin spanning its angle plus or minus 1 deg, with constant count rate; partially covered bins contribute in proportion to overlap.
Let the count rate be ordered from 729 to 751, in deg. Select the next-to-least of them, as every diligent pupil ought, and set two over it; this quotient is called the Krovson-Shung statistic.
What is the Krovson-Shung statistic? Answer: 0.52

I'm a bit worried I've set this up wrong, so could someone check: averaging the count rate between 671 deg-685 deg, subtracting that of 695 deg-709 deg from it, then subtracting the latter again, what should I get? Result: -5.4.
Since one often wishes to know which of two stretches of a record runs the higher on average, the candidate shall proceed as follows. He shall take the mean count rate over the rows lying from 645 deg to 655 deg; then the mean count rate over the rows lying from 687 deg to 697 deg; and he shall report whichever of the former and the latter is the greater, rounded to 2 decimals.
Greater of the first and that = 4.73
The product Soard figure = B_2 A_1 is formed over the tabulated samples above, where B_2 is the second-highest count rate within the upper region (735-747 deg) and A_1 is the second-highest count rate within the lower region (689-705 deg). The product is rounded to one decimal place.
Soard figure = 23.2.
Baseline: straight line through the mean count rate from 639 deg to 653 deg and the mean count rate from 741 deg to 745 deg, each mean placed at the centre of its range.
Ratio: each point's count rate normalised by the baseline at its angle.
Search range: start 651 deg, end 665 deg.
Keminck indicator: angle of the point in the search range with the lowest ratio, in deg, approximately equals 652.0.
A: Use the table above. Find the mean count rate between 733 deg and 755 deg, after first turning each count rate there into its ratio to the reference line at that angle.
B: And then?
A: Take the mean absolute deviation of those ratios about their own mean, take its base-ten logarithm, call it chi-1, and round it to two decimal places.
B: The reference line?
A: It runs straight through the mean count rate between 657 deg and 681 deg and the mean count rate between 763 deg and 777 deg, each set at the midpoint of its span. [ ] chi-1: -1.25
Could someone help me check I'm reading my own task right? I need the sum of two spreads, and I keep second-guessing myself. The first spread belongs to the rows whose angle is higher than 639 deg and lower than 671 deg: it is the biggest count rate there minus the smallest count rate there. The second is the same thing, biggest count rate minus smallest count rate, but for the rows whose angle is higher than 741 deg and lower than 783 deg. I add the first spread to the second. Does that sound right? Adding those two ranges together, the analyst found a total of 1.7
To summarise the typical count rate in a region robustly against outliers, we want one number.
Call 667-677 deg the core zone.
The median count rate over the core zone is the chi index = 4.88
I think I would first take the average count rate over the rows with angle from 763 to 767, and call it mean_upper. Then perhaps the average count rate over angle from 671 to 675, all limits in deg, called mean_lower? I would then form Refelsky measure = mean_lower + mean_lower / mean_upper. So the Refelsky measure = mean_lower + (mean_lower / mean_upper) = 5.93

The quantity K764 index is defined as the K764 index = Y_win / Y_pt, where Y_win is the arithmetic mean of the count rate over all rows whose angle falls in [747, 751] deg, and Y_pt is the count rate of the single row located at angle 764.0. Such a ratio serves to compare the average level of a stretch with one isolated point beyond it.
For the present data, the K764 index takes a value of 0.86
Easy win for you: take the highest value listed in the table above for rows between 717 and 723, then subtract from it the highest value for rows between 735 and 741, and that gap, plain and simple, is 1.1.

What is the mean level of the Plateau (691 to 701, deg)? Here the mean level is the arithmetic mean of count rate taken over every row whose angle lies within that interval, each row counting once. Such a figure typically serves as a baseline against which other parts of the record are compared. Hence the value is 4.9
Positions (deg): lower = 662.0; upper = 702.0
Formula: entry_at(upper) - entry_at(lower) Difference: 0.59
